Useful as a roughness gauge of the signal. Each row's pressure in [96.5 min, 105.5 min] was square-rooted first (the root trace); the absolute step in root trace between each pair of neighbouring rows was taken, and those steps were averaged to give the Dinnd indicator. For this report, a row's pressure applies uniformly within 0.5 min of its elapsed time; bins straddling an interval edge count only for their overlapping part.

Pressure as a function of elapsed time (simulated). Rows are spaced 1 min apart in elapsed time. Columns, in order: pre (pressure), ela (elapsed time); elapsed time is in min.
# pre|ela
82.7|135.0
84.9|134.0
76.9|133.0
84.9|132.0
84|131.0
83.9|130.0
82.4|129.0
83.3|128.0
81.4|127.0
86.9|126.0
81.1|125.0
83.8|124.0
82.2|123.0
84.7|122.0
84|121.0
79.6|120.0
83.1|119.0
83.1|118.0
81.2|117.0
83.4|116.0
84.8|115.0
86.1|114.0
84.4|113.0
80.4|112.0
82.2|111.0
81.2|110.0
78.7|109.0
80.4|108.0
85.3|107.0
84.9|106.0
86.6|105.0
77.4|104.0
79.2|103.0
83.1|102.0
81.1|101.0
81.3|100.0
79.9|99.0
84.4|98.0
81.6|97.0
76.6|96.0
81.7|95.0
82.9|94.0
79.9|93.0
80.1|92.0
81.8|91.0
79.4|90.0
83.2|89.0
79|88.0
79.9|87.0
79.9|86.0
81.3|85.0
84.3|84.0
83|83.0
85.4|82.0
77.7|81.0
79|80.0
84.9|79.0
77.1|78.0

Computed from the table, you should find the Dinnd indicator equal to 0.178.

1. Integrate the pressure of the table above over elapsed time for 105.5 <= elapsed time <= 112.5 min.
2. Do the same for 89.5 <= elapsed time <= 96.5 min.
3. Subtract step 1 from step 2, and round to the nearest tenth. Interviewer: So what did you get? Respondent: -10.7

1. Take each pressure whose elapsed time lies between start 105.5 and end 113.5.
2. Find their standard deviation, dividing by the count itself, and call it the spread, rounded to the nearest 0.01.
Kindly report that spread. 2.28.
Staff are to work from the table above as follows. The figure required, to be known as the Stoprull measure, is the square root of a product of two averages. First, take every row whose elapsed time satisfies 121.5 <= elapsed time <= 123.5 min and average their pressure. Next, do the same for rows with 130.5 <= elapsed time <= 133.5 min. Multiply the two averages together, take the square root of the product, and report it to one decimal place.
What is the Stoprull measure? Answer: 82.7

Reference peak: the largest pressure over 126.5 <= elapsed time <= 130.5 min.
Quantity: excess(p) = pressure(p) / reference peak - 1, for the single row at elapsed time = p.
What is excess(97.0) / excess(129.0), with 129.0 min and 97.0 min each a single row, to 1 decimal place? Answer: 1.5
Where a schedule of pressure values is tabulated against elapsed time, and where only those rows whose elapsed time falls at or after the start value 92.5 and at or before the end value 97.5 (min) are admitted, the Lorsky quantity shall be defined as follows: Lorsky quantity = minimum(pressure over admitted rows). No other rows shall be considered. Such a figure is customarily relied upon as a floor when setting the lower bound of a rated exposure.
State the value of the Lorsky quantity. 76.6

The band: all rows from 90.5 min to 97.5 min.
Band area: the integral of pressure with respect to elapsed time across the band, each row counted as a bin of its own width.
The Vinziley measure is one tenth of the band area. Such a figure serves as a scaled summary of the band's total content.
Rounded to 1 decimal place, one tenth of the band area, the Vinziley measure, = 56.5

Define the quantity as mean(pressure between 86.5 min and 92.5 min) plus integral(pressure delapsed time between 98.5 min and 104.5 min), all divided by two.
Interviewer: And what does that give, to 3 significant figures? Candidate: 281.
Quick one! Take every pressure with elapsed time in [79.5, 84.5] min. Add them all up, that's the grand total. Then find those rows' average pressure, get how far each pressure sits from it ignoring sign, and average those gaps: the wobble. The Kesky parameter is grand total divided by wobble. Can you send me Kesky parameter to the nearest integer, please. 145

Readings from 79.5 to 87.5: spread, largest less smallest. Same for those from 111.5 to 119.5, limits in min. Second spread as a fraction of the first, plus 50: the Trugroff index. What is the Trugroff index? 50.7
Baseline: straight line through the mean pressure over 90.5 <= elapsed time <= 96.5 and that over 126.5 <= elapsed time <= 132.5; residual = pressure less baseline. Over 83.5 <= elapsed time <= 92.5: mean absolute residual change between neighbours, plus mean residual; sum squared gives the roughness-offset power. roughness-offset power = 9.8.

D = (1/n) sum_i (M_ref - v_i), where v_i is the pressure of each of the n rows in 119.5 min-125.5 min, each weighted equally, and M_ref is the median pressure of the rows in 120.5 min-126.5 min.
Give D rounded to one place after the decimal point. 1.3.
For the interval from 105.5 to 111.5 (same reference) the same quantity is 1.8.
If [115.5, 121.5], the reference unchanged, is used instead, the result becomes 1.5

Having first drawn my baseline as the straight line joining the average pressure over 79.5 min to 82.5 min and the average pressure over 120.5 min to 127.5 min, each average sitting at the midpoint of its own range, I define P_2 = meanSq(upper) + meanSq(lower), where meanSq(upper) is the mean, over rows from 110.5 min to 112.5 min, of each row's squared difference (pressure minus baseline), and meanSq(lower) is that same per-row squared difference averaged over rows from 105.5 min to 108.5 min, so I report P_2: 9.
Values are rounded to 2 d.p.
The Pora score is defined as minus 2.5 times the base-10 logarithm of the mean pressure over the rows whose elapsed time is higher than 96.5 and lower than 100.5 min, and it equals -4.78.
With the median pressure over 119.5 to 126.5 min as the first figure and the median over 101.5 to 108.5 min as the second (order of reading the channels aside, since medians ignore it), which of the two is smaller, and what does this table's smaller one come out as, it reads 83.1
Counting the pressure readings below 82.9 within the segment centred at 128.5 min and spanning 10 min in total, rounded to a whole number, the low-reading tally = 4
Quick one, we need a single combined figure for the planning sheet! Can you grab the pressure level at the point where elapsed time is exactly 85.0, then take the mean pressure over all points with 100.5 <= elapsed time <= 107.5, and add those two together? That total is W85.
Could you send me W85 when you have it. 163.8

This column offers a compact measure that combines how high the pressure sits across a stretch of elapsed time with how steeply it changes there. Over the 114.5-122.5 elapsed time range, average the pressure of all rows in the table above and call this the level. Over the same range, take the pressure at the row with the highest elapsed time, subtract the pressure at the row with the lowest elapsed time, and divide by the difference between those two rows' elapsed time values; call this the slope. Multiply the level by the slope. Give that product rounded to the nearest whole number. -1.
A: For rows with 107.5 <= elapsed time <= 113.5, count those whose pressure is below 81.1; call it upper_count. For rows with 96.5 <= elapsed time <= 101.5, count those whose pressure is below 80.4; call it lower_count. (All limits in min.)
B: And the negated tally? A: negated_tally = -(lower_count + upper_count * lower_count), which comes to -4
